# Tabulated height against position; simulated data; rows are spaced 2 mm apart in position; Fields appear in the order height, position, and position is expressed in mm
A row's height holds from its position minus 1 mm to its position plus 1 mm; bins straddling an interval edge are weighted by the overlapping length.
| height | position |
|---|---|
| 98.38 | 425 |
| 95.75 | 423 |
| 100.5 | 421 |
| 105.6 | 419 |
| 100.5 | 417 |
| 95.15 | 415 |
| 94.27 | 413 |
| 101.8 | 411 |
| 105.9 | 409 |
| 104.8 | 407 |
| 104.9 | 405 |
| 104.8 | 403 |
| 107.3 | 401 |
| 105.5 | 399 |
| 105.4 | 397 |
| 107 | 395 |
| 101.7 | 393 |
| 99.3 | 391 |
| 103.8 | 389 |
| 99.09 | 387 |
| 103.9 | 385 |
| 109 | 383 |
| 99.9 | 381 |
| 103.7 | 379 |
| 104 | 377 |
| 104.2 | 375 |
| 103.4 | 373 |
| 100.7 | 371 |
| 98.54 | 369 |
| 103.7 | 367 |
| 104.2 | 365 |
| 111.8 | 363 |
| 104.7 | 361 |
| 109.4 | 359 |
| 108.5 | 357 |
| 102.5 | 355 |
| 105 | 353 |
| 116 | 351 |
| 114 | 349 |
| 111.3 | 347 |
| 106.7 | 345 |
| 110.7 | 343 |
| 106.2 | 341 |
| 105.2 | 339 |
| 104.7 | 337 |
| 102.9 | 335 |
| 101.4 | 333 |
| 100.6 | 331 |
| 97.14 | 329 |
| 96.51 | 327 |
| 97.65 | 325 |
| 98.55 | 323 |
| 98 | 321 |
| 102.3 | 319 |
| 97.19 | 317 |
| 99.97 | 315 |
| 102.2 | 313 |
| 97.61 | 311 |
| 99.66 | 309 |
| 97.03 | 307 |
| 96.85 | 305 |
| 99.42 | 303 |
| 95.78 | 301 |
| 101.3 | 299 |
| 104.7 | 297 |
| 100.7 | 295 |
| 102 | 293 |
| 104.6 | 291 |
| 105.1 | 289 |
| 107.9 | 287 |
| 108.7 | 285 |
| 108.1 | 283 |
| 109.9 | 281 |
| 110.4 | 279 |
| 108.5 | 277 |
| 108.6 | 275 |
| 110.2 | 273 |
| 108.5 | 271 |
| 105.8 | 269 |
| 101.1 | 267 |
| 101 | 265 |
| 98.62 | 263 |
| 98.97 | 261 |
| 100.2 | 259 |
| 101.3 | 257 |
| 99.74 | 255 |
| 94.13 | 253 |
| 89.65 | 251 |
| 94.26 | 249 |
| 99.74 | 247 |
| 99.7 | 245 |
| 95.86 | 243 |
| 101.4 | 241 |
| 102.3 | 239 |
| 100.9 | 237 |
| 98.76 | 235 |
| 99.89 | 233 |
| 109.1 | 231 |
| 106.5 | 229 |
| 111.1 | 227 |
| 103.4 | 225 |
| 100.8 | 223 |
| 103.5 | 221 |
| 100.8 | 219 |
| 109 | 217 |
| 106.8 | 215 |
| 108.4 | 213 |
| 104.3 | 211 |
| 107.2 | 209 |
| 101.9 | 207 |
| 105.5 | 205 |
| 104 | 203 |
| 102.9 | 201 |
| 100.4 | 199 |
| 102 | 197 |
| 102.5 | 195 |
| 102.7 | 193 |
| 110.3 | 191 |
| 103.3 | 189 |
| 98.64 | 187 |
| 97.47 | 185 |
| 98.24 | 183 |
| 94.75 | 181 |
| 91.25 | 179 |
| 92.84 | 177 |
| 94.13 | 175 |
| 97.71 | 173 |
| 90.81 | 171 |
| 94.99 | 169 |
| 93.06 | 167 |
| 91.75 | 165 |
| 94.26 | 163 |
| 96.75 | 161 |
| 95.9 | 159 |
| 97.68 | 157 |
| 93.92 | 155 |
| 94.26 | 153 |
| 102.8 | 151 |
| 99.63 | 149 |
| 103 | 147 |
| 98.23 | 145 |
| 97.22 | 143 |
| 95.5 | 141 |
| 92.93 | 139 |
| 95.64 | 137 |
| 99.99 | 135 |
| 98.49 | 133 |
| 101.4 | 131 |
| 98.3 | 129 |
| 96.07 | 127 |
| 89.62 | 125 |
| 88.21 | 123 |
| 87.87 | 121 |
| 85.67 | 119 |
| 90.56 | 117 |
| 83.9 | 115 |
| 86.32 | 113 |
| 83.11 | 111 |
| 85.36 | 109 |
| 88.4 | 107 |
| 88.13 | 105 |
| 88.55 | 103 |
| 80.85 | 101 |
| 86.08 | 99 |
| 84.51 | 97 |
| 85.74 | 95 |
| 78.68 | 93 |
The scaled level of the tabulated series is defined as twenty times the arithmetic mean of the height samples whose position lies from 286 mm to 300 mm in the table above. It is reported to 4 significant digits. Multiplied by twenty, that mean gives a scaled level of 2075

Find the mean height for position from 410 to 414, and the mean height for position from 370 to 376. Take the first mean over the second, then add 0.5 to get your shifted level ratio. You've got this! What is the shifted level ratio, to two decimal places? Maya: 1.45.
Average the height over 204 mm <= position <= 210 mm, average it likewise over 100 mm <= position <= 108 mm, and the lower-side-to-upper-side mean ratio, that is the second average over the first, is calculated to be 0.82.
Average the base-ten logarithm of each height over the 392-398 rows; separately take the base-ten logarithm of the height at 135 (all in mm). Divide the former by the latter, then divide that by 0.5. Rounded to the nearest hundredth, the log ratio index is 2.02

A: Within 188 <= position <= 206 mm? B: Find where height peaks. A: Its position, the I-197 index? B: 191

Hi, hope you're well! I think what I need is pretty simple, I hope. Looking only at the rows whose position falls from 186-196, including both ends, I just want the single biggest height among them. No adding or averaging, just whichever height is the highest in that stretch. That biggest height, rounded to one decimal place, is 110.3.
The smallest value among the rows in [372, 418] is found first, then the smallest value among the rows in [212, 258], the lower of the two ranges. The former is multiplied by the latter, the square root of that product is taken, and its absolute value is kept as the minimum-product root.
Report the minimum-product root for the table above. 91.9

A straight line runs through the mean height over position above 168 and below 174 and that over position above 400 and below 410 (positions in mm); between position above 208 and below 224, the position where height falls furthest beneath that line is 223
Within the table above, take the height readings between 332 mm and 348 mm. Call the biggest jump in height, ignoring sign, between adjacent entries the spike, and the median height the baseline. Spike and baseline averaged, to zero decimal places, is 55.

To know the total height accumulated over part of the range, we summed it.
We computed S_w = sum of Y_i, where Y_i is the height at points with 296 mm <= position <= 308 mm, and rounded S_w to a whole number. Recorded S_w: 595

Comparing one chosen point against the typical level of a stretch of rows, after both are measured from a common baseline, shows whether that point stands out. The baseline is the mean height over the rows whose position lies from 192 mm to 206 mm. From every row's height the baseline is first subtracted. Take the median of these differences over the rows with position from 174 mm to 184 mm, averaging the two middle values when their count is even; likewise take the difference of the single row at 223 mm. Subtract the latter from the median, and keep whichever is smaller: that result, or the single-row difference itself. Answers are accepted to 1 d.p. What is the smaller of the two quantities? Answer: -6.7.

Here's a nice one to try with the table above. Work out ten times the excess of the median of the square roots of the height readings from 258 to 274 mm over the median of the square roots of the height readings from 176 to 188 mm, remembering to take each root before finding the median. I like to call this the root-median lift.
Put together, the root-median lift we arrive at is 2.5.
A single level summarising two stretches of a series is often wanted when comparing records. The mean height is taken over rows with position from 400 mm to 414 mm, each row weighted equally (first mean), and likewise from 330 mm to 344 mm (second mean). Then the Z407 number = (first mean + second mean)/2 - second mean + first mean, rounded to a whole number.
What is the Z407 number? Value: 103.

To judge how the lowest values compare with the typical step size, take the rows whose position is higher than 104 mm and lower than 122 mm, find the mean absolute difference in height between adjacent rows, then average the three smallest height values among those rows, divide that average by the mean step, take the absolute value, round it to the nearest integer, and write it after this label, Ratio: 27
